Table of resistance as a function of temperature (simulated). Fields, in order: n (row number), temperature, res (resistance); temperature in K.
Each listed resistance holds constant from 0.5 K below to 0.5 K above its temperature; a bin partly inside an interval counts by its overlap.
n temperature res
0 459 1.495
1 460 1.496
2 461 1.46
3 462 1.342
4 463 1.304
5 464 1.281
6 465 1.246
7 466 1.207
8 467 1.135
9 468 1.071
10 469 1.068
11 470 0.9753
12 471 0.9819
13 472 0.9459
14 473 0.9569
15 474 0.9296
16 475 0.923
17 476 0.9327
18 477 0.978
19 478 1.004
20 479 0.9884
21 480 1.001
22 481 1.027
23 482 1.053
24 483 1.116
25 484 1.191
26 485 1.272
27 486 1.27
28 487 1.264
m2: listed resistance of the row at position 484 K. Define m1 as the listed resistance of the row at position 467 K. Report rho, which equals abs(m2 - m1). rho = 0.06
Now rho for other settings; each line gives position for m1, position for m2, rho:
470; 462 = 0.37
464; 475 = 0.36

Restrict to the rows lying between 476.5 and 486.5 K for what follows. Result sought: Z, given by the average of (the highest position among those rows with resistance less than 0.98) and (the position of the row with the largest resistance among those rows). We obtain 481.0 K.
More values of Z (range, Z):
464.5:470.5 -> 467.5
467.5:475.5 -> 471.5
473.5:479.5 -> 477.5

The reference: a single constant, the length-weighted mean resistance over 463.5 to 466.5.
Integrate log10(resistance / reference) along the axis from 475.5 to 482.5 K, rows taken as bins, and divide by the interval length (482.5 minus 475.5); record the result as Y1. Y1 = -0.096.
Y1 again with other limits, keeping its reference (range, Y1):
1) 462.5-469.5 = -0.022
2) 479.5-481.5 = -0.089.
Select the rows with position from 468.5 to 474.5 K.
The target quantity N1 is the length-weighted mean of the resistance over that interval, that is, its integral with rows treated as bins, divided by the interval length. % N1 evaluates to 0.98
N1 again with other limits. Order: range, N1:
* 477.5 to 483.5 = 1.03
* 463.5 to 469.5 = 1.17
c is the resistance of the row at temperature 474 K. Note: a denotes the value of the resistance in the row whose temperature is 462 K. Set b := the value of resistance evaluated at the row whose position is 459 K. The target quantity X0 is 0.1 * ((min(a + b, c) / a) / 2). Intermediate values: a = 1.342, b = 1.495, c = 0.9296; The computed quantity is 0.0346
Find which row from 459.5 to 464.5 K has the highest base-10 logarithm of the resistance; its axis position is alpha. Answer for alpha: 460 K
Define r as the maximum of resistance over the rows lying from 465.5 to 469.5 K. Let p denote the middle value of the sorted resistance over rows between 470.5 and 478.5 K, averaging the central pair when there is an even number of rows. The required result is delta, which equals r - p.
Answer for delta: 0.3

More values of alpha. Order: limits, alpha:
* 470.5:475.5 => 471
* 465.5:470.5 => 466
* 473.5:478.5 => 478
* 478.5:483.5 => 483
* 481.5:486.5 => 485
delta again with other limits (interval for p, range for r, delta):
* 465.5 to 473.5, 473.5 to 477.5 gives 0.0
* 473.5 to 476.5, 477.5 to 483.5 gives 0.2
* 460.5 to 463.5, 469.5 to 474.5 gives -0.4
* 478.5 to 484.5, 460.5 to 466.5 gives 0.4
